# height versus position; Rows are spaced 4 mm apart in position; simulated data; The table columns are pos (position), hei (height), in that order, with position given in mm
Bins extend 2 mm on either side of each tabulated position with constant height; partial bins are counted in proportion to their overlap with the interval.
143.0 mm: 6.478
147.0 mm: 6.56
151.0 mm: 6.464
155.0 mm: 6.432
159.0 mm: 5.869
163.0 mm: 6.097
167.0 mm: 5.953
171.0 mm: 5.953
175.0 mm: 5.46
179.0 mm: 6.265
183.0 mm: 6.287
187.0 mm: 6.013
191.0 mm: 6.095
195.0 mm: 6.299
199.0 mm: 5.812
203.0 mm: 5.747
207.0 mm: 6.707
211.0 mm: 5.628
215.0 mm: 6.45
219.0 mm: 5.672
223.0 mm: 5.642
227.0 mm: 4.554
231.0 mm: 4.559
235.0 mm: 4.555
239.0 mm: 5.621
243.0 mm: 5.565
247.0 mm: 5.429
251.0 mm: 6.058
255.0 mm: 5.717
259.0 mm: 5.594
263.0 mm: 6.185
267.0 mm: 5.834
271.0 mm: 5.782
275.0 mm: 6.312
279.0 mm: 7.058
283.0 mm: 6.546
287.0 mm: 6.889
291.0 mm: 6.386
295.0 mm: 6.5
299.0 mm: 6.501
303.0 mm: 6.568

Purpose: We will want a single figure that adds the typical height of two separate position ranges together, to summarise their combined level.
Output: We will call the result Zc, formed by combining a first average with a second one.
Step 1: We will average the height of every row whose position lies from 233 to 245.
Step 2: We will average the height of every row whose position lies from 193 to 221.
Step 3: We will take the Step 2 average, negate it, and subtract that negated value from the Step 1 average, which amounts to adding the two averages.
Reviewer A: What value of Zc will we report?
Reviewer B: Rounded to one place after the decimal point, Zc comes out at 11.3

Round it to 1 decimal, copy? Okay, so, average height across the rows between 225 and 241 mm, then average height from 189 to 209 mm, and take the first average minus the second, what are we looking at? -1.3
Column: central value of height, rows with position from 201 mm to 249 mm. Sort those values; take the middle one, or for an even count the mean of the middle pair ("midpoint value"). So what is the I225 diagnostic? 5.62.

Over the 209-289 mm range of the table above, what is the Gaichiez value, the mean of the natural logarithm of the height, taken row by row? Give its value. 1.75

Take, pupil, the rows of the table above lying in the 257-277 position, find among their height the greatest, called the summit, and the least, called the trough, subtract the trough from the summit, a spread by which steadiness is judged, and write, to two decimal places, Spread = 0.72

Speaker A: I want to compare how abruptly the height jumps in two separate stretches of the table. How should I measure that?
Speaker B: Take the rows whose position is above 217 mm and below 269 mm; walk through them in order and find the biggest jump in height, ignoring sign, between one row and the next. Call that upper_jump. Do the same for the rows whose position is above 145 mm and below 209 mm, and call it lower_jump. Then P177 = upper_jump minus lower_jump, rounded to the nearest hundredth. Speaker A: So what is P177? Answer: 0.13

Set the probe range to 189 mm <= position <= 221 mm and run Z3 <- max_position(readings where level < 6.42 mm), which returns 219.0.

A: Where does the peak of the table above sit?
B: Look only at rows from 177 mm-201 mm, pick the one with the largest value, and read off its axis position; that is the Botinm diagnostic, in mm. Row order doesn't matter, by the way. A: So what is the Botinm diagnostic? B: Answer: 195.0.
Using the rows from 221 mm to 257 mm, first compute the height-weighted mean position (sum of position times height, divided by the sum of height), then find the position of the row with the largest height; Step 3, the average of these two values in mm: 245.3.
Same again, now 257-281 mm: 274.2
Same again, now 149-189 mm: 159.9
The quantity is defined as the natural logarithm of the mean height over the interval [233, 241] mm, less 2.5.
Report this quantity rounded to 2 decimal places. -0.87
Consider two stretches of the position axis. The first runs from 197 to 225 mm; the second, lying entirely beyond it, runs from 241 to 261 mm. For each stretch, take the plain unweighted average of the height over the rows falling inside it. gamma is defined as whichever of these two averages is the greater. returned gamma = 5.95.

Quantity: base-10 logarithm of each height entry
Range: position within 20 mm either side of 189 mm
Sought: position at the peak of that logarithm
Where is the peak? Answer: 207.0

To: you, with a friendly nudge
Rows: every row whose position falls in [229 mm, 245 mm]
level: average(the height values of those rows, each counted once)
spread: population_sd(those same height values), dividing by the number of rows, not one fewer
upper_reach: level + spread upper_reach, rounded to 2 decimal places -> 5.59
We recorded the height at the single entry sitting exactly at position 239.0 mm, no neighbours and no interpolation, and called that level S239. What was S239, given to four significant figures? 5.621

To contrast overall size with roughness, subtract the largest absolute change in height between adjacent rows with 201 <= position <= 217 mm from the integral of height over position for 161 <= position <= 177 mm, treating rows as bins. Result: 93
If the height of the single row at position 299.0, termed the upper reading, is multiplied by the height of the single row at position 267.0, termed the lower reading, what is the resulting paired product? 37.9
